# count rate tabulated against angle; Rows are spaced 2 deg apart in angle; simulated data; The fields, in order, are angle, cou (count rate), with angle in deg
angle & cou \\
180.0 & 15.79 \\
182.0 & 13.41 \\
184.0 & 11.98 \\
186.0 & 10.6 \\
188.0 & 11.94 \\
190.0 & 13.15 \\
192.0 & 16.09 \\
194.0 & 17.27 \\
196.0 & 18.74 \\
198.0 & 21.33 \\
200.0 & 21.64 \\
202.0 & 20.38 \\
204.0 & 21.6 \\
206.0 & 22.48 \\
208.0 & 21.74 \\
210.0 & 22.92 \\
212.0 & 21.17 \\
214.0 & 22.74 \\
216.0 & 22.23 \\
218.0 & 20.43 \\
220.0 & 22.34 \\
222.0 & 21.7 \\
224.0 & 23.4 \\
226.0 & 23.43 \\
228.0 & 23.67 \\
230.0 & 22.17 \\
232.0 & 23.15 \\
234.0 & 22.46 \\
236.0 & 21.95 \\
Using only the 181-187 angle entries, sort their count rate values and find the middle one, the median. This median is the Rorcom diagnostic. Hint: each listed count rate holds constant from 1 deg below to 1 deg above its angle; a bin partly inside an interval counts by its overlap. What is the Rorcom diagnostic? 12.0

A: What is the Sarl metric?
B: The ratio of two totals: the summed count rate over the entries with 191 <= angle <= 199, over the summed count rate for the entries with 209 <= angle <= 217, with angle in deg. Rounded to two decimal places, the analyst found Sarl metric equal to 0.82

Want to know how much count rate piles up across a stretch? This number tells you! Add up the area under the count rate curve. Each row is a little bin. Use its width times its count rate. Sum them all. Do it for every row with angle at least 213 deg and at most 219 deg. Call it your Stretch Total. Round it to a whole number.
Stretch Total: 131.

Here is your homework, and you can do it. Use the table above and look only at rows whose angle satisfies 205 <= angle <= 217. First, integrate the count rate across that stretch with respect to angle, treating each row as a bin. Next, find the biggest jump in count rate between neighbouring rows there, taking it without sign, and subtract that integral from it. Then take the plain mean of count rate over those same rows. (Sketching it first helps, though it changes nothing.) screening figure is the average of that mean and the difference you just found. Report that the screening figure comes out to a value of -121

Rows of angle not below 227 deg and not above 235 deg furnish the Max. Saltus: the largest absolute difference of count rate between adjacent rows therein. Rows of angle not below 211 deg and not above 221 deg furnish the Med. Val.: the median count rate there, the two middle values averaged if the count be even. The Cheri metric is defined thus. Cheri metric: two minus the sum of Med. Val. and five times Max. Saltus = -27.7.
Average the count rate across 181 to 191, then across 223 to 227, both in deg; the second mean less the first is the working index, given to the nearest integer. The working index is 11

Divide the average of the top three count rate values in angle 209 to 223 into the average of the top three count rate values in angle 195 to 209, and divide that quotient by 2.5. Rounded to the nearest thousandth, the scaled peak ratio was 0.387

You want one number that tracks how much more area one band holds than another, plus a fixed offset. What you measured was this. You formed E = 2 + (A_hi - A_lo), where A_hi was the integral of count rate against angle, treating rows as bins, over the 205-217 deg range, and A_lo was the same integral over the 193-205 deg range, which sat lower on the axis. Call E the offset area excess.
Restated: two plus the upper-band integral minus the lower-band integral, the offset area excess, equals 27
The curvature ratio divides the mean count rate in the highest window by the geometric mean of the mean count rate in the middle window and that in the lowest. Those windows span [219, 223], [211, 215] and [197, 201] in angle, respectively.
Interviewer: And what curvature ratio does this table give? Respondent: 1.01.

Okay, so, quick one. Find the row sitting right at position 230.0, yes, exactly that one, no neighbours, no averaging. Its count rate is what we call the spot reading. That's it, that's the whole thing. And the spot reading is 22.17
